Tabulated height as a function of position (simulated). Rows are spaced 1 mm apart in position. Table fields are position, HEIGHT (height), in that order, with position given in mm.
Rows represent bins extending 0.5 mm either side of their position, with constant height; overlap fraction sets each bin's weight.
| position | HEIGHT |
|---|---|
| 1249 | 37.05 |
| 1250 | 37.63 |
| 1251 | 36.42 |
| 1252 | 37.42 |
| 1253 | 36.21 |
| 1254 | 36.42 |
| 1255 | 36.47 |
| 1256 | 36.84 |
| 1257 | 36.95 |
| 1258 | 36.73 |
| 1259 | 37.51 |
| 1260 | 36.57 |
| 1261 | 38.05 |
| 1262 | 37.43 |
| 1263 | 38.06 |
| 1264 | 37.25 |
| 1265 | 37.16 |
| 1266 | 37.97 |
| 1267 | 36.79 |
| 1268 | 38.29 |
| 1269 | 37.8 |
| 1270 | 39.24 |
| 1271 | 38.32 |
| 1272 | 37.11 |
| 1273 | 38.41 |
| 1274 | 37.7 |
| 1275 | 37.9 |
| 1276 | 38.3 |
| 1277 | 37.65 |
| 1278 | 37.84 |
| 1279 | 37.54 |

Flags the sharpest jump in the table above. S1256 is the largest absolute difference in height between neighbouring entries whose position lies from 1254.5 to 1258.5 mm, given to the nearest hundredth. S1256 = 0.37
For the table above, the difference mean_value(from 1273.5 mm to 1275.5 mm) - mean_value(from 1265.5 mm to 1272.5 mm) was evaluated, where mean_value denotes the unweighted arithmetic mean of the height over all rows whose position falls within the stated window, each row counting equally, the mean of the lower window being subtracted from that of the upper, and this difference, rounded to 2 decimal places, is -0.13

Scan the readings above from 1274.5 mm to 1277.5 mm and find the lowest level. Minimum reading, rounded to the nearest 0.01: 37.65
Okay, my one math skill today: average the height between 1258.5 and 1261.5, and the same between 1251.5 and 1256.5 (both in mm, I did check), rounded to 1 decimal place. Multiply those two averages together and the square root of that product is 37.0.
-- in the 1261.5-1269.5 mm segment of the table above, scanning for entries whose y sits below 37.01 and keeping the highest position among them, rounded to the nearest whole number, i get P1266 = 1267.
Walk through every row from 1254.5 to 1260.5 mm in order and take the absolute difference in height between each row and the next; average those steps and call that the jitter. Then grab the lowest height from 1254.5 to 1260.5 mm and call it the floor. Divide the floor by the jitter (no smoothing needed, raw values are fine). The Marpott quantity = 75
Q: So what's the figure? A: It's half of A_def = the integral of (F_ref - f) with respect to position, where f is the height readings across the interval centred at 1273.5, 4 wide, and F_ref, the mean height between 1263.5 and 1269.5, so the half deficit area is -0.47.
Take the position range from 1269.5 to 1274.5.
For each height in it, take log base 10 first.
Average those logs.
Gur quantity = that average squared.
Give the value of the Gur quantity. 2.501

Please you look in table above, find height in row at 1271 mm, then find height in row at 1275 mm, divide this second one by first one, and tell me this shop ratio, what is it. 0.989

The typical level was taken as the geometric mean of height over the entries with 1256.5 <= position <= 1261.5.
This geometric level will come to 37.2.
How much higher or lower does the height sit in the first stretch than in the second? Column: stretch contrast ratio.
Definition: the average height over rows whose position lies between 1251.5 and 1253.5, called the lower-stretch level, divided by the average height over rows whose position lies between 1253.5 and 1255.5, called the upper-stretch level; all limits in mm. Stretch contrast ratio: 1.01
